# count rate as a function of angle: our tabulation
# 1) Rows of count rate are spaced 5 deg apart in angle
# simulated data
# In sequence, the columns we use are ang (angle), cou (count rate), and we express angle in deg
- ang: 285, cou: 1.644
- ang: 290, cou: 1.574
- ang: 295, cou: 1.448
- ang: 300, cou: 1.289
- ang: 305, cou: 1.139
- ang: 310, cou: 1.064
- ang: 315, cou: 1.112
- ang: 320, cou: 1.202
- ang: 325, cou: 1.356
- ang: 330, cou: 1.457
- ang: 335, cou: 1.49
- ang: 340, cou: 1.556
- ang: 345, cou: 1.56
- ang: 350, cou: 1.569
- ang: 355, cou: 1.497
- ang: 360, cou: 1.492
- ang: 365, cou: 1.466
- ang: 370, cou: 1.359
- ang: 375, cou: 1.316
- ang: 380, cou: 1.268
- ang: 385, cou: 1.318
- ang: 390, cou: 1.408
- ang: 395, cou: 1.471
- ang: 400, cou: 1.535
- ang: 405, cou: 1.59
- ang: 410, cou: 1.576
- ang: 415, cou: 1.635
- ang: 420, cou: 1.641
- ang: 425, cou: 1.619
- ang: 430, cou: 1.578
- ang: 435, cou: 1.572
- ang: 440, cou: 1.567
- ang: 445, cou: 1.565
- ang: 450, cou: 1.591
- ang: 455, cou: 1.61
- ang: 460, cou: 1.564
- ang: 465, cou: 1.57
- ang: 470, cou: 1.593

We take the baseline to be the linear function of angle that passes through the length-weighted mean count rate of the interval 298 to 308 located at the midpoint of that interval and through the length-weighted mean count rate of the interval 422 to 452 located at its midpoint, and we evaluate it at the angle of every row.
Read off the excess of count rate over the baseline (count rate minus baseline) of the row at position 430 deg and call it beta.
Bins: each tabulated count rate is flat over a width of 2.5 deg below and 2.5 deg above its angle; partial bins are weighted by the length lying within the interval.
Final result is 0.02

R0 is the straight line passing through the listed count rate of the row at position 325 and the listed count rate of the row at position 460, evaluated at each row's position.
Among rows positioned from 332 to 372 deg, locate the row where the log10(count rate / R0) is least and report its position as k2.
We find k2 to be 370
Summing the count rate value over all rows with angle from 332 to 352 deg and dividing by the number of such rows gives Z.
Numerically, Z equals 1.54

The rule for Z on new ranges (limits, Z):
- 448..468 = 1.58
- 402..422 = 1.61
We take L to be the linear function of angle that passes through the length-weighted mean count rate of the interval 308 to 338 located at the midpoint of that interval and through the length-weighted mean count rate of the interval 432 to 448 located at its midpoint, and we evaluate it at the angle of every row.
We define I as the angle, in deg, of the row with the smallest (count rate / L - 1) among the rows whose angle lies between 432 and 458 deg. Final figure 445 deg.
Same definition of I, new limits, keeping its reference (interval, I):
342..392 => 380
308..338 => 310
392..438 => 395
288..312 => 310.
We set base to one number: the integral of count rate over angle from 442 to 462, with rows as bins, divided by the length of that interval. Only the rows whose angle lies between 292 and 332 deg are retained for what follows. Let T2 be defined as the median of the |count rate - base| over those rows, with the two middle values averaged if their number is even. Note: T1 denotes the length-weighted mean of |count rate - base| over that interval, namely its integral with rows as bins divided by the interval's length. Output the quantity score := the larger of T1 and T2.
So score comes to 0.34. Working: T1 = 0.32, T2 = 0.34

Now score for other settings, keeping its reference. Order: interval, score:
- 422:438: 0.02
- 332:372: 0.09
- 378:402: 0.18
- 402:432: 0.03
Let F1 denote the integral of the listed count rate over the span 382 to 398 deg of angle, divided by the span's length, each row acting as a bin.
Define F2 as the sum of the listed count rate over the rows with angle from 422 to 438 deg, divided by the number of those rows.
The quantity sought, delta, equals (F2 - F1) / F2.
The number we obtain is 0.1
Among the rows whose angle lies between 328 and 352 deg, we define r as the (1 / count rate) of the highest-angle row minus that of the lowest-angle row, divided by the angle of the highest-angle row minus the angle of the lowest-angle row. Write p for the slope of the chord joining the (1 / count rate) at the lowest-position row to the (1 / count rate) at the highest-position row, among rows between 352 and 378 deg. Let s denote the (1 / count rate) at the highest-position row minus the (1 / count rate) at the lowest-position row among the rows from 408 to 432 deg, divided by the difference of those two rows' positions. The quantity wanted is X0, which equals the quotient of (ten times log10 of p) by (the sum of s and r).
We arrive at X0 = 9389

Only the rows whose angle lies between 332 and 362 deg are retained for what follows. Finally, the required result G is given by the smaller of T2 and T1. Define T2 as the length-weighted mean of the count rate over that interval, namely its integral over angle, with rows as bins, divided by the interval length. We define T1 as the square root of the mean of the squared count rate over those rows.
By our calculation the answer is 1.53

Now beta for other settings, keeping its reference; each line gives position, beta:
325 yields 0.09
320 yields -0.05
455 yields -0.02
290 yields 0.41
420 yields 0.11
